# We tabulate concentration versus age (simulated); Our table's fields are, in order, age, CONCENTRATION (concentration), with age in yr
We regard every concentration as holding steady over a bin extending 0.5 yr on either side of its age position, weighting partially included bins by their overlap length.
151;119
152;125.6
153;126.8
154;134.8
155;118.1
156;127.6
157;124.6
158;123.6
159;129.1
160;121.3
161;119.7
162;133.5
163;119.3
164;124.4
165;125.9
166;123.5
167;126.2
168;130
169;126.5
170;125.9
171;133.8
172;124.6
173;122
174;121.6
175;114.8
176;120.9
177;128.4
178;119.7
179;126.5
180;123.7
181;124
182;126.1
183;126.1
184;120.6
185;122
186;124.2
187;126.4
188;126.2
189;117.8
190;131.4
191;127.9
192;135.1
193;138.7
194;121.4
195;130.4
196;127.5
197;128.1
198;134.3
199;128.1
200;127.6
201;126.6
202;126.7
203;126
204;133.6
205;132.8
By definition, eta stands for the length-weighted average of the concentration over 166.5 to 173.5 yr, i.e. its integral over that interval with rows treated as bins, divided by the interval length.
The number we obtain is 127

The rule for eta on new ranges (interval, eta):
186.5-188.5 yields 126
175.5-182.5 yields 124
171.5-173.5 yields 123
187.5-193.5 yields 130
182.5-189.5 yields 123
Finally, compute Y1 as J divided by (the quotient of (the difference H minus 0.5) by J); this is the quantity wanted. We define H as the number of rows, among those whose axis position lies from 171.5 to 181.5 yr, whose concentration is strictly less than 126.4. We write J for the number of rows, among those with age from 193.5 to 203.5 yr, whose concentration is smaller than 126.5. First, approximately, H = 8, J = 2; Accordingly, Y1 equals 1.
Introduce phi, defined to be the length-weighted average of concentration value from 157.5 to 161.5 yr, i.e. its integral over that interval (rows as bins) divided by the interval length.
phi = 123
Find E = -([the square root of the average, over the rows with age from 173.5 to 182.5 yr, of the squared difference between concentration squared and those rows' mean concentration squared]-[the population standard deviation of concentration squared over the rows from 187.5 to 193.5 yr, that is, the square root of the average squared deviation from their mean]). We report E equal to 771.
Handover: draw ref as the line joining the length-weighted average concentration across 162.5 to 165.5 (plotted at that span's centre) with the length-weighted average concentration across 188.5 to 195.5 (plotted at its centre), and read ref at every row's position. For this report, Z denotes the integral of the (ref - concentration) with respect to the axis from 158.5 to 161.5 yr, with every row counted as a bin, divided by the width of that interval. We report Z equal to -1.0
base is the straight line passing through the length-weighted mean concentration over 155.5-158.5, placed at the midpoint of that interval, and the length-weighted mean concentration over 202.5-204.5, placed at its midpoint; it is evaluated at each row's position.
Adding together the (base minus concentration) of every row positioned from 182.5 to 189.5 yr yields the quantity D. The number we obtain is 33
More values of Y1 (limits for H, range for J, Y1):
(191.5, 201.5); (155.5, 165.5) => 98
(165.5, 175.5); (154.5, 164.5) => 8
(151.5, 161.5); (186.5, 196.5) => 3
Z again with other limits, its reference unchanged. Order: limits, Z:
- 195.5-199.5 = 0.6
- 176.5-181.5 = 1.8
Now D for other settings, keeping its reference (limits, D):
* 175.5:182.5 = 23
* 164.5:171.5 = -7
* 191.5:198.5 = -13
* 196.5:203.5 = 9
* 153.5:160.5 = -2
